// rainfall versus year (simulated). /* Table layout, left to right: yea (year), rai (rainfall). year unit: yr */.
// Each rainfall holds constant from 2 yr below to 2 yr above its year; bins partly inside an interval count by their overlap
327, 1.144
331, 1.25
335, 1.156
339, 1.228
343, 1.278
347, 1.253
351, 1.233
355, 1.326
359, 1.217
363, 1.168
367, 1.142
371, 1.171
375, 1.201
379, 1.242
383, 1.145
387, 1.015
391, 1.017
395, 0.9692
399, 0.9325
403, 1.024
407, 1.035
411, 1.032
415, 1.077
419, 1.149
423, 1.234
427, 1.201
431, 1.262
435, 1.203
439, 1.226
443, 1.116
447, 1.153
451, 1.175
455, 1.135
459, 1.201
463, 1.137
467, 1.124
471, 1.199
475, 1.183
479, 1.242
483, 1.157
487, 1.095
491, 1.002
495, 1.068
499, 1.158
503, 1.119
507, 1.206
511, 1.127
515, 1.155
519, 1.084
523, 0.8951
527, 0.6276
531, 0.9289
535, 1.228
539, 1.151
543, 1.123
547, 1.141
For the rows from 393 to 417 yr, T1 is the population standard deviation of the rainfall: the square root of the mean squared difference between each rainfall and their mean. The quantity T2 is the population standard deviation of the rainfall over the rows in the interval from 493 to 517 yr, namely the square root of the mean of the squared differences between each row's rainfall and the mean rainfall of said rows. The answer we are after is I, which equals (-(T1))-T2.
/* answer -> -0.090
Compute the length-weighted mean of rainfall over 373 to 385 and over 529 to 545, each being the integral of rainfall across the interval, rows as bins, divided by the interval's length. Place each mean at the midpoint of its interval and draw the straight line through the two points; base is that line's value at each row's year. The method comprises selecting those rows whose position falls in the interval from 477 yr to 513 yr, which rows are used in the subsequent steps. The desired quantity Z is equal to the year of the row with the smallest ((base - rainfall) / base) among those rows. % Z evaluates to 479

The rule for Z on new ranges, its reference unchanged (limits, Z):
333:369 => 355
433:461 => 439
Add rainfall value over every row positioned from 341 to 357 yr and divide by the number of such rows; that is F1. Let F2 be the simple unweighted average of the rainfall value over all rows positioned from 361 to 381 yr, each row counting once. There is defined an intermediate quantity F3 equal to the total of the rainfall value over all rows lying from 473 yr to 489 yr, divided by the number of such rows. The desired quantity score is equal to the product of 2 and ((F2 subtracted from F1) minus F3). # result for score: -2.2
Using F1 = 1.27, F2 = 1.18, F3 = 1.17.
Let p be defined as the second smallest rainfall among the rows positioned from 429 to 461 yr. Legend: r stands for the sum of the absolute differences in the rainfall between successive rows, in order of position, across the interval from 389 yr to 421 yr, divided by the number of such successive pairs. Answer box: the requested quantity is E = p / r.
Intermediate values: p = 1.135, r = 0.044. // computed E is 25.9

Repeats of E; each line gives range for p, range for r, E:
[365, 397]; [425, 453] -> 19.5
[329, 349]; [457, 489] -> 23.0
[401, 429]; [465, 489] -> 17.4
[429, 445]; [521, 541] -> 5.1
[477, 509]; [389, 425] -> 21.8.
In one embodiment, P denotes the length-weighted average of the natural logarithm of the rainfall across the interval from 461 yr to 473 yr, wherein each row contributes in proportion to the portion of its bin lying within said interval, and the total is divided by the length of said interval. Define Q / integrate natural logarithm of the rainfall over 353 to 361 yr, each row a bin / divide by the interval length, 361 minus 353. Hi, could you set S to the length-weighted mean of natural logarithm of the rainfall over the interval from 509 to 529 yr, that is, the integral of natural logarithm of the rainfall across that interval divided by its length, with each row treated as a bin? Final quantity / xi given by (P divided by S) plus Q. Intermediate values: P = 0.142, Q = 0.24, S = -0.05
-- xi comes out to -2.8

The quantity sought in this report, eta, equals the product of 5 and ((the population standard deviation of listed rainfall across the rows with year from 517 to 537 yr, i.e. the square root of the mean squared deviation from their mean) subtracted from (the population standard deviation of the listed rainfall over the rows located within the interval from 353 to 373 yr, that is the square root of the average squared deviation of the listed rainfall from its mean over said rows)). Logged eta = -0.7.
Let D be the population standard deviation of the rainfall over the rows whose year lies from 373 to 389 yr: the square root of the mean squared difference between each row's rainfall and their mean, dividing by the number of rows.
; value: 0.086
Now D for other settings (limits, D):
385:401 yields 0.035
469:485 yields 0.031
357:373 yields 0.027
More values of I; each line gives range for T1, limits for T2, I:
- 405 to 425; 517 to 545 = -0.266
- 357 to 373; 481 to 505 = -0.081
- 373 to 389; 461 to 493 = -0.154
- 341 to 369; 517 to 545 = -0.248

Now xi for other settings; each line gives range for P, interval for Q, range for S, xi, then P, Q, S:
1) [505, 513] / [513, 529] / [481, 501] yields 1.6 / 0.153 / -0.09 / 0.09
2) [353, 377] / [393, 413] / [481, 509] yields 1.7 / 0.185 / 0.00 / 0.11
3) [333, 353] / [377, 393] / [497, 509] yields 1.5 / 0.206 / 0.10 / 0.15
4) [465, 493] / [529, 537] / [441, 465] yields 1.0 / 0.132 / 0.07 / 0.14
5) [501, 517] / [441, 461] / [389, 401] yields -4.9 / 0.141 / 0.14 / -0.03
